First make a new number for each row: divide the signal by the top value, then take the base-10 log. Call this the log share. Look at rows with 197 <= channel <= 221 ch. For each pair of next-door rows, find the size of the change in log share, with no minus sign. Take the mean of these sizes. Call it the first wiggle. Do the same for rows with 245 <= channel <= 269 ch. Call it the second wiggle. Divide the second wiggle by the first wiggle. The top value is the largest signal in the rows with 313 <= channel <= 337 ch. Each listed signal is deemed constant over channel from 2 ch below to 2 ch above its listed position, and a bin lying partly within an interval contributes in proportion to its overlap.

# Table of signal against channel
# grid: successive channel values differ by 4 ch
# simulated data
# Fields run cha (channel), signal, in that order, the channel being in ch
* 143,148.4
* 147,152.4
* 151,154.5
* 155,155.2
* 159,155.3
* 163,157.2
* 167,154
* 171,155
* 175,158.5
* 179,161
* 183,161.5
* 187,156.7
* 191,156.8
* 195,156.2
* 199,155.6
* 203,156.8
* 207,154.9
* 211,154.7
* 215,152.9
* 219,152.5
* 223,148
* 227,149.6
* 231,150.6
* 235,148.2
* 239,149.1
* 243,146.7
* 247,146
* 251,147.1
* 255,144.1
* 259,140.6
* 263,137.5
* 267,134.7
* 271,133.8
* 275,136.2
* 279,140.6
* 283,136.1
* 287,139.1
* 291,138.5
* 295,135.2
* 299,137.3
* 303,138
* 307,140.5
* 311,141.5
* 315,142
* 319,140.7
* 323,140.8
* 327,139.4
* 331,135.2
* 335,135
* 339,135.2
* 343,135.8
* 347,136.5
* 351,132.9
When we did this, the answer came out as 2.7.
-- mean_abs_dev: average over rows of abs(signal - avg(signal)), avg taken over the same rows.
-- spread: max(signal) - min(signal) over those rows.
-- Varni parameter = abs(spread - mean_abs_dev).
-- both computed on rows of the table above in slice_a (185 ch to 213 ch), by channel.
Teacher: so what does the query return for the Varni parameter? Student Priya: 1.3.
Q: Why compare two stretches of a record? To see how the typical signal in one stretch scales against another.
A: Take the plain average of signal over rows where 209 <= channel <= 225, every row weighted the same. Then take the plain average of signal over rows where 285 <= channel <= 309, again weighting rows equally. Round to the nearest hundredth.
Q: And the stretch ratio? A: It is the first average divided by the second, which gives 1.10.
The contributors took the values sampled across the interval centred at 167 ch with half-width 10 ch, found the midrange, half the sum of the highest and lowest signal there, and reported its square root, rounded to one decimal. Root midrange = 12.5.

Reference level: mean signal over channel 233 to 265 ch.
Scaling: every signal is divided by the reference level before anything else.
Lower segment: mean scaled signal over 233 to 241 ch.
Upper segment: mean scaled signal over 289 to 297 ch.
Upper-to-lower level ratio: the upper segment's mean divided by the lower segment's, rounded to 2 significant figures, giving 0.92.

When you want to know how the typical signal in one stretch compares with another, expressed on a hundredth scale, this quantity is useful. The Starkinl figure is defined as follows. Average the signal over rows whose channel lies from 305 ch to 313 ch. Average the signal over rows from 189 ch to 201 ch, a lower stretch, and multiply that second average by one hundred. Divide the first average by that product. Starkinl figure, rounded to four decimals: 0.0090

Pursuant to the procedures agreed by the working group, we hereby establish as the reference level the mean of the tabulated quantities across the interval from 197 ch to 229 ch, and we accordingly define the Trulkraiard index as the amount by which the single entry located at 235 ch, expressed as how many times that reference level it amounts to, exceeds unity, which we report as -0.032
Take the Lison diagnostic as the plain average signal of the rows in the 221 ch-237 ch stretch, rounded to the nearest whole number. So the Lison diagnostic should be 149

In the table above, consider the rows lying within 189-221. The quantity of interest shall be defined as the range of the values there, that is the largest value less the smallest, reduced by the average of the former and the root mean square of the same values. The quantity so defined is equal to -75.4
